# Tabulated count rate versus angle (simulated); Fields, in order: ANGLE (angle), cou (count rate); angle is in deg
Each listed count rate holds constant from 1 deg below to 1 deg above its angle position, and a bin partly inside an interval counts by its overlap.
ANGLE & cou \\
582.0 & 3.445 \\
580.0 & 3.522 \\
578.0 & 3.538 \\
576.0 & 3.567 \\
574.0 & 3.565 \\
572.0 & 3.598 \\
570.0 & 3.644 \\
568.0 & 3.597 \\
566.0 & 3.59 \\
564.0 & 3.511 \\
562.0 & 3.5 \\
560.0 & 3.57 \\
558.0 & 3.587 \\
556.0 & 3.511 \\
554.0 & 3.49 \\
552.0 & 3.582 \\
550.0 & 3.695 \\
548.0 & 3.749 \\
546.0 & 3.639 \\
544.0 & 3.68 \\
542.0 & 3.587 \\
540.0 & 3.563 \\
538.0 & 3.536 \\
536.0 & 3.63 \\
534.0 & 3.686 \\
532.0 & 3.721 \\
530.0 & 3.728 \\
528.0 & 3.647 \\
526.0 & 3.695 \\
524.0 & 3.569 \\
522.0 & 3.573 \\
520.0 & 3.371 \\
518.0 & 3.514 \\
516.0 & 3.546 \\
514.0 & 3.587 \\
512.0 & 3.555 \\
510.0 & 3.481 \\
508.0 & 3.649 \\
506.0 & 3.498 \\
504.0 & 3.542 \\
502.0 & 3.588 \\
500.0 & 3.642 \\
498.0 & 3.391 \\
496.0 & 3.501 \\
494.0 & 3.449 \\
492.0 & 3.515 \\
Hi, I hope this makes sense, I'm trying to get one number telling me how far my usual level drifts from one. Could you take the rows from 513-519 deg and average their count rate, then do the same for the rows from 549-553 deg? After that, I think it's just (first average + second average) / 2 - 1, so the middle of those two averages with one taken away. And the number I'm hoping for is 2.59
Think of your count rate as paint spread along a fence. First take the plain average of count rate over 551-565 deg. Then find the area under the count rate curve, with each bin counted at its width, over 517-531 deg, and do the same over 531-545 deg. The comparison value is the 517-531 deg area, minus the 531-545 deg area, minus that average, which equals -4.1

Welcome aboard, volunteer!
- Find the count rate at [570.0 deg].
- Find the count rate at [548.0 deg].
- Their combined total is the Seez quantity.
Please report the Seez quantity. 7.39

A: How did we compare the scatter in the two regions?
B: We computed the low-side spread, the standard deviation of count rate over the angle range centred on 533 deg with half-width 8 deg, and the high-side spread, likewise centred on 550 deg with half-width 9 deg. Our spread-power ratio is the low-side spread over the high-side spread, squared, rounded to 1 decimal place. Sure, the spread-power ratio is 0.7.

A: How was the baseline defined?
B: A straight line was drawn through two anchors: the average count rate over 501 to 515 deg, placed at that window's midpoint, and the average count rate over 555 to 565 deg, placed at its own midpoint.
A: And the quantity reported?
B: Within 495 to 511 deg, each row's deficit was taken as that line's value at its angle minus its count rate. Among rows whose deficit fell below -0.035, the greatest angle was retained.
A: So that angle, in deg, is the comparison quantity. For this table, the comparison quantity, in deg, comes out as 508.0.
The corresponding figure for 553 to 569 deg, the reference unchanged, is 568.0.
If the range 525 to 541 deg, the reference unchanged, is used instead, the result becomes 536.0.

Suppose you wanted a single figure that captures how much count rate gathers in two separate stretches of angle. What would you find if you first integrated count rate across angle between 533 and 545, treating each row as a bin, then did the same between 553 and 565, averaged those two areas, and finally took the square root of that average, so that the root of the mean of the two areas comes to 6.55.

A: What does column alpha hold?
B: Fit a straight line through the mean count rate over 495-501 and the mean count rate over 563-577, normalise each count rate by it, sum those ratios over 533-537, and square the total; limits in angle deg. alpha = 4.25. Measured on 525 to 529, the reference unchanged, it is 4.30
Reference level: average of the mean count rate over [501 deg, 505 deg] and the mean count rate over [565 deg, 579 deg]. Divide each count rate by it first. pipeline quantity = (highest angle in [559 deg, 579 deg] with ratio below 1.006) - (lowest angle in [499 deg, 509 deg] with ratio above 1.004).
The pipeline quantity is 78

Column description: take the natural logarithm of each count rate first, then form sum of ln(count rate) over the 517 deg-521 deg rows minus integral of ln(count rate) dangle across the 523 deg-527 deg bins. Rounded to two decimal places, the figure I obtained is -2.69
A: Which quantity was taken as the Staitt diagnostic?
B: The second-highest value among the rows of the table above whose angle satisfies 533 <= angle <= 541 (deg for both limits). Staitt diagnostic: 3.63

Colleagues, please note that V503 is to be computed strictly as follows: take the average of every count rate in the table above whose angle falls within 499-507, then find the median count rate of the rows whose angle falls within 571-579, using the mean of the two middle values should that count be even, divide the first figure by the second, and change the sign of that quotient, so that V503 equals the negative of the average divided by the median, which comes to -1.000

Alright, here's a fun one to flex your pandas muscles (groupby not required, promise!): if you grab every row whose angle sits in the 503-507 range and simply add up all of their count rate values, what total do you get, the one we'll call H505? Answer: 7.04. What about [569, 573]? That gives 7.24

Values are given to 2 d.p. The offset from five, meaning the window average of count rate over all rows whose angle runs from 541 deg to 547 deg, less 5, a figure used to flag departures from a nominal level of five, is -1.36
